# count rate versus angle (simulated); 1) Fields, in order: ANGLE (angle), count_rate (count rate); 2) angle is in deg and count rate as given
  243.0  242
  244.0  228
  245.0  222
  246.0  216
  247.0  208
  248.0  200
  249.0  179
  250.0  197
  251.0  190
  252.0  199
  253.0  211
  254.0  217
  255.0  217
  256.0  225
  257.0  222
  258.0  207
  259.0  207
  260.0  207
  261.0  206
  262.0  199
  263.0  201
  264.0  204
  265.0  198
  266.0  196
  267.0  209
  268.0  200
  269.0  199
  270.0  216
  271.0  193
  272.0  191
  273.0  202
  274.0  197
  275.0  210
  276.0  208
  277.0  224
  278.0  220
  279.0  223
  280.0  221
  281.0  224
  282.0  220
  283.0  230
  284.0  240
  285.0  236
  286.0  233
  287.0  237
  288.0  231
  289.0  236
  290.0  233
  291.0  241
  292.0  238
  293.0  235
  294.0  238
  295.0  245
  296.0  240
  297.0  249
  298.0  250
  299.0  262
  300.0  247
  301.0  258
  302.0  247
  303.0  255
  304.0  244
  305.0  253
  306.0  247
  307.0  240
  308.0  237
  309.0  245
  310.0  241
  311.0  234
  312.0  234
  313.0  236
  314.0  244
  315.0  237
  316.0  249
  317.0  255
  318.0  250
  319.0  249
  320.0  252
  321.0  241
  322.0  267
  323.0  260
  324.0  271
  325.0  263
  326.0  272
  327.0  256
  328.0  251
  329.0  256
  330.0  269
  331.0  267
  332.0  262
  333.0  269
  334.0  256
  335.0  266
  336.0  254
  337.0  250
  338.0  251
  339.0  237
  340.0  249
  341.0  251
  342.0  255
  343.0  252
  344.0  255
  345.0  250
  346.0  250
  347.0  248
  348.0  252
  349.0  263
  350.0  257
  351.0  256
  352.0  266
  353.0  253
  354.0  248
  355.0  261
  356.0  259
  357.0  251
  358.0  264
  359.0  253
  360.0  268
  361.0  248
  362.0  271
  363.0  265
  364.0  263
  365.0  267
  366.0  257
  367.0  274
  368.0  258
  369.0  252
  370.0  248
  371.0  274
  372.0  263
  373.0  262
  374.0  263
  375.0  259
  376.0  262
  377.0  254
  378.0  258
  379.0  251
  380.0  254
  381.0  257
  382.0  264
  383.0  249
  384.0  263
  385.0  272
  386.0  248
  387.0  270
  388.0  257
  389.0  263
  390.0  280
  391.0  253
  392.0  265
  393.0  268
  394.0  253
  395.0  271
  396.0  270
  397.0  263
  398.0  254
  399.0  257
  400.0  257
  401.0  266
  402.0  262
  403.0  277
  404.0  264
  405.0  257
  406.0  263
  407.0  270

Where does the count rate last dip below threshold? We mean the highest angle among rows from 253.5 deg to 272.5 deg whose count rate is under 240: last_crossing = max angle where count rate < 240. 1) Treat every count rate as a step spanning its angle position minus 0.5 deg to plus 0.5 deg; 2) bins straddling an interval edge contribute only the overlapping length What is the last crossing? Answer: 272.0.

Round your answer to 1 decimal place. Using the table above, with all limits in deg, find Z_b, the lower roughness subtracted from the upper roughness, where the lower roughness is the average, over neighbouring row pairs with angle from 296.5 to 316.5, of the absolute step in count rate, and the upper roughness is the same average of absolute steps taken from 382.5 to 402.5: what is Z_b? 3.7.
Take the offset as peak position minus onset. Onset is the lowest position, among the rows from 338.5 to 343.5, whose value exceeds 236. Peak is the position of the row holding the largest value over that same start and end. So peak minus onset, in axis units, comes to 3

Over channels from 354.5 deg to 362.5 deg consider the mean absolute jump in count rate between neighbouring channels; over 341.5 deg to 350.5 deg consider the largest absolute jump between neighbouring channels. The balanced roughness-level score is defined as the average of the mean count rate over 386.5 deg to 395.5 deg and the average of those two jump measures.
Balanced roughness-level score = 138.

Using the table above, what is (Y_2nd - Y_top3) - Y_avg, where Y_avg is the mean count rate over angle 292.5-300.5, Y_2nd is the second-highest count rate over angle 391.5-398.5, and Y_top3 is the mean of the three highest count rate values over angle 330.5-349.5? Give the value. -243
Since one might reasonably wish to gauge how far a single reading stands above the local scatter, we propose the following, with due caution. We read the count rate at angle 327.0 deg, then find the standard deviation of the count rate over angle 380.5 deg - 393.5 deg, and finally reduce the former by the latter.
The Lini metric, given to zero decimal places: 247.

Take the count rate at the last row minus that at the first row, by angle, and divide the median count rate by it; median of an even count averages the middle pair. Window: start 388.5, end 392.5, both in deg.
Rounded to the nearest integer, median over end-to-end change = 132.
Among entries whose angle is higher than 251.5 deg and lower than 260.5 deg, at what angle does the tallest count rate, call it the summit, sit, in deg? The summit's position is 256.0 deg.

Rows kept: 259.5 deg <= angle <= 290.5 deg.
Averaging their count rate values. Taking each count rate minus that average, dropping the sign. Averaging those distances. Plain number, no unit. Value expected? 13.5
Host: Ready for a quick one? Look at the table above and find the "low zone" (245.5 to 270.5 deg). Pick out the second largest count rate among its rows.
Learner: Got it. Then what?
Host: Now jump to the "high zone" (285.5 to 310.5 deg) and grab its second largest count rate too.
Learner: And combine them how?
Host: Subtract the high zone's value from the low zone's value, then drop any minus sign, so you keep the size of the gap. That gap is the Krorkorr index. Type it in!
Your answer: 36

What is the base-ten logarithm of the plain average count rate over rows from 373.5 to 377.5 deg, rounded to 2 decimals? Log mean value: 2.41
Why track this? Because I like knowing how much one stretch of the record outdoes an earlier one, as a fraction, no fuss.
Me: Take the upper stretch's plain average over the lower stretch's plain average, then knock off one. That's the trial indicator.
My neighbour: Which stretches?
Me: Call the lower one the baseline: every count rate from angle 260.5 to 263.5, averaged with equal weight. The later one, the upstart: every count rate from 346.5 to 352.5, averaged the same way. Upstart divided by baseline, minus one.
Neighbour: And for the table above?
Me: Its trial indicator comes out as 0.27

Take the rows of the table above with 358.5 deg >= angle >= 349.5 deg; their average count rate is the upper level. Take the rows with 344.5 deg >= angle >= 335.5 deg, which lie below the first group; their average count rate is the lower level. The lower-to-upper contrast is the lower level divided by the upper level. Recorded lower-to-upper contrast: 0.97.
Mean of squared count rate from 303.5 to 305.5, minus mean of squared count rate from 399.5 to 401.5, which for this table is -6630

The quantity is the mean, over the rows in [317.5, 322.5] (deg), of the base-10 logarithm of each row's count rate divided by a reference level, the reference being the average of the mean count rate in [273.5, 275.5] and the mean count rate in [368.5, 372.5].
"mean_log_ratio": 0.036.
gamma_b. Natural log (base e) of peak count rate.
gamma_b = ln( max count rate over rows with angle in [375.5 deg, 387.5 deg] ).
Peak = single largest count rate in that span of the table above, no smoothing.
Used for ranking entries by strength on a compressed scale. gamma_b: 5.61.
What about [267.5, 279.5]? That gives 5.41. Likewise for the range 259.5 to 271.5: 5.38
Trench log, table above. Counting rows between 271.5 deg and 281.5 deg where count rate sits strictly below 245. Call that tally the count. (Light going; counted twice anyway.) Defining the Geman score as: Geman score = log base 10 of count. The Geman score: 1.00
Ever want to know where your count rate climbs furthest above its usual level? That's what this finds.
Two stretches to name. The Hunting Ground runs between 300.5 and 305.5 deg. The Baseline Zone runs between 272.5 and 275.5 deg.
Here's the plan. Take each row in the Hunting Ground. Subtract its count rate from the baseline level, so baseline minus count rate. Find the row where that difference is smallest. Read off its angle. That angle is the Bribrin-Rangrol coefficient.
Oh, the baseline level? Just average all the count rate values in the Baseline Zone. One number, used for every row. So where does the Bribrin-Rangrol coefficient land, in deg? 301.0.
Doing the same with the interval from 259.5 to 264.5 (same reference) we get 260.0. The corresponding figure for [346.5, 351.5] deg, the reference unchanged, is 349.0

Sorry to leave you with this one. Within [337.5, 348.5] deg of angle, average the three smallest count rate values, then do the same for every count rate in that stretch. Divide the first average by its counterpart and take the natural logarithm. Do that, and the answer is -0.022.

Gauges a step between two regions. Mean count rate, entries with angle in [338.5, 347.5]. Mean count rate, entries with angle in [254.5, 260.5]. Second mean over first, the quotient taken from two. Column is 1.14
